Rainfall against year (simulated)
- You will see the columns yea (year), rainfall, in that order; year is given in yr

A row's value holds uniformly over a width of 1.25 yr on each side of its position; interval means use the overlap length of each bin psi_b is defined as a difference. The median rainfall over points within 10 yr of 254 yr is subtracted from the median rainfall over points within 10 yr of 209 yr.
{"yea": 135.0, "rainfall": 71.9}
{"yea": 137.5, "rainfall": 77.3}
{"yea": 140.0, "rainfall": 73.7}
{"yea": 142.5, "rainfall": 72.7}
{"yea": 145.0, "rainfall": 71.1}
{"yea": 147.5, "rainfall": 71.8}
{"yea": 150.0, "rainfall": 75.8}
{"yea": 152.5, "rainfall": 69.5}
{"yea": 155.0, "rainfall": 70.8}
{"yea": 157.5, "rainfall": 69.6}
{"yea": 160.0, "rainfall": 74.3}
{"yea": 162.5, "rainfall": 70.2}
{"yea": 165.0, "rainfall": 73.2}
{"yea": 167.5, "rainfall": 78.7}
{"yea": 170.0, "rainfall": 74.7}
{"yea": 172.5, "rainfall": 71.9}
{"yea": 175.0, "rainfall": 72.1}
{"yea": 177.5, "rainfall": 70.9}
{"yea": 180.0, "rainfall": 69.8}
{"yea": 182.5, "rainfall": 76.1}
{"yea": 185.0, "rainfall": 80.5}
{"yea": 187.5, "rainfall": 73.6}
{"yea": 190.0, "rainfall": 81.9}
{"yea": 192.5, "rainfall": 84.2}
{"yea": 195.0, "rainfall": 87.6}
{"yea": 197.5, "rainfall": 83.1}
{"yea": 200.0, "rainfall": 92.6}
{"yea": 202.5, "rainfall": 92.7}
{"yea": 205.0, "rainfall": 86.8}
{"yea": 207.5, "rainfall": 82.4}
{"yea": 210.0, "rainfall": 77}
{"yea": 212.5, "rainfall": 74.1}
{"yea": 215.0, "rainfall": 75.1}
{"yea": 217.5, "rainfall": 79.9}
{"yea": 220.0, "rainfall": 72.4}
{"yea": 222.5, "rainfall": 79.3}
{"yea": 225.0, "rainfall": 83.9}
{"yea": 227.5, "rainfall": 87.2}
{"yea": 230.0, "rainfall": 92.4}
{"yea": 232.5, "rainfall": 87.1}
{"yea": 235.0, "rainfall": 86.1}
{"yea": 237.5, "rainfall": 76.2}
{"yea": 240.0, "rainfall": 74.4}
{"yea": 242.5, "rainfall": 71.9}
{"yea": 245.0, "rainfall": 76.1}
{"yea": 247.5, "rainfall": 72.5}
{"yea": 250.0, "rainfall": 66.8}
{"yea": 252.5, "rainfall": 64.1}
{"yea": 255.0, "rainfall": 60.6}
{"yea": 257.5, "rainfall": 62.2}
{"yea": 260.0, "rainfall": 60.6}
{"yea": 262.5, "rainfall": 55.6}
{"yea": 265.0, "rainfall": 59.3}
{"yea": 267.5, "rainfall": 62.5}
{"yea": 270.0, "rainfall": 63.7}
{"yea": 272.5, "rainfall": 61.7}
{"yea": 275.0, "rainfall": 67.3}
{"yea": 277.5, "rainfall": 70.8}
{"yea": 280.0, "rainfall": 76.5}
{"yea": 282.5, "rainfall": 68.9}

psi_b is 18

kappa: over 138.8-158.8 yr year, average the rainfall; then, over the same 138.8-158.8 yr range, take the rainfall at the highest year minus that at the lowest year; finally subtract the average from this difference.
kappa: -76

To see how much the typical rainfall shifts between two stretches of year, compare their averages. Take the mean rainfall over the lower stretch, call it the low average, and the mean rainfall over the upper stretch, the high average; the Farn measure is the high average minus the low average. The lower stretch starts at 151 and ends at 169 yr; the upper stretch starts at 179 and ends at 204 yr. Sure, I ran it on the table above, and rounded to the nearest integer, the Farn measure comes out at 10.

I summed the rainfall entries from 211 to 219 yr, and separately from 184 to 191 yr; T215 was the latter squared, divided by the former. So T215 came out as 243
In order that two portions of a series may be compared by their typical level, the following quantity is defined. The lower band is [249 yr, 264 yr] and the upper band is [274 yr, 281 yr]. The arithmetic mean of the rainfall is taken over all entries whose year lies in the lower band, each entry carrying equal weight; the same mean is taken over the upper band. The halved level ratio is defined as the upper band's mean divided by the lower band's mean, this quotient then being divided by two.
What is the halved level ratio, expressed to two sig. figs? 0.58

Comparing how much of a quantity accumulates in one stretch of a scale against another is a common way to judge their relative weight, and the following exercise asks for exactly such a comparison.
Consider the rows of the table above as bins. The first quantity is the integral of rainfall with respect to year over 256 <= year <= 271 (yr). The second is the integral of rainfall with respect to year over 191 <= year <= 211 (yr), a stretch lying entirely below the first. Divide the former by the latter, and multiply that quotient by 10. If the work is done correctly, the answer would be 5.3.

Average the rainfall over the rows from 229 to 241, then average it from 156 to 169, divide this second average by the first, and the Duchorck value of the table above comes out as 0.88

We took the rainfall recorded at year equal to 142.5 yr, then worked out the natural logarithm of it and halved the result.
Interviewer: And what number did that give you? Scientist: 2.14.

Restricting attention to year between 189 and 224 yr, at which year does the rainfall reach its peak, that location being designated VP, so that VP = 202.5 yr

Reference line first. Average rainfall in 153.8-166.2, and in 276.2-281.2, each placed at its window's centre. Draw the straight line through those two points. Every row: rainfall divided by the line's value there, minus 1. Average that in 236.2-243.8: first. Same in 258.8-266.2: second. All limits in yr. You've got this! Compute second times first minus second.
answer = 0.20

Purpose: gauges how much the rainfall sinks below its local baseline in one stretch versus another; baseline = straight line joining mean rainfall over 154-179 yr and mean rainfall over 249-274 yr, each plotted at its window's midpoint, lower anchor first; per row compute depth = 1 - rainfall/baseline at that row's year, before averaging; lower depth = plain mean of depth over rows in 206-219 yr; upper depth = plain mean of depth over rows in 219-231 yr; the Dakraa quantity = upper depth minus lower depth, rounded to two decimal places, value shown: -0.11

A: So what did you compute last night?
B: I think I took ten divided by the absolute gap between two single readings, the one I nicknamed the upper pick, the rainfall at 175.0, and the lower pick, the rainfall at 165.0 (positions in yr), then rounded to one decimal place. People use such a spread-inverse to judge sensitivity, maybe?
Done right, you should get 9.1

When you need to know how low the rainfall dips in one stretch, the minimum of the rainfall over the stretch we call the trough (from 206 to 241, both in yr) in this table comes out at 72.4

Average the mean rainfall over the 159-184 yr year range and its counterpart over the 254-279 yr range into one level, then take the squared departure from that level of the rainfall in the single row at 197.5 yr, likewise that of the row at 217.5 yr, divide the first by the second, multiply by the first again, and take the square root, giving 19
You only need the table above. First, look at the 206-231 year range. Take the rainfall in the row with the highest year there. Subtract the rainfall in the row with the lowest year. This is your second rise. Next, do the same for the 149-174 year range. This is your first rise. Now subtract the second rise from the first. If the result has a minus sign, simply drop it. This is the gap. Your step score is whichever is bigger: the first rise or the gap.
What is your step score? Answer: 14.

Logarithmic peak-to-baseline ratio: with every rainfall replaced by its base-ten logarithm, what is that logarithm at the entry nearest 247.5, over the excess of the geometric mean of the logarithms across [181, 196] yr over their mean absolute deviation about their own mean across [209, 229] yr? 0.987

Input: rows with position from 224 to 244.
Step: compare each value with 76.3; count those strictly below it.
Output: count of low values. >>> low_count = 3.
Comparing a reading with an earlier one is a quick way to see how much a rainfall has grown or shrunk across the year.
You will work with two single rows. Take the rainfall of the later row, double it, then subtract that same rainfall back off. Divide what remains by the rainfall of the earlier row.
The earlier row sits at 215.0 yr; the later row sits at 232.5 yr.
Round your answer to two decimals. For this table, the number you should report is 1.16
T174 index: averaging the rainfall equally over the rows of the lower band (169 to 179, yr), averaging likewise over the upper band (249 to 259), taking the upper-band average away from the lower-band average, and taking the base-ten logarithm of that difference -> 1.0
